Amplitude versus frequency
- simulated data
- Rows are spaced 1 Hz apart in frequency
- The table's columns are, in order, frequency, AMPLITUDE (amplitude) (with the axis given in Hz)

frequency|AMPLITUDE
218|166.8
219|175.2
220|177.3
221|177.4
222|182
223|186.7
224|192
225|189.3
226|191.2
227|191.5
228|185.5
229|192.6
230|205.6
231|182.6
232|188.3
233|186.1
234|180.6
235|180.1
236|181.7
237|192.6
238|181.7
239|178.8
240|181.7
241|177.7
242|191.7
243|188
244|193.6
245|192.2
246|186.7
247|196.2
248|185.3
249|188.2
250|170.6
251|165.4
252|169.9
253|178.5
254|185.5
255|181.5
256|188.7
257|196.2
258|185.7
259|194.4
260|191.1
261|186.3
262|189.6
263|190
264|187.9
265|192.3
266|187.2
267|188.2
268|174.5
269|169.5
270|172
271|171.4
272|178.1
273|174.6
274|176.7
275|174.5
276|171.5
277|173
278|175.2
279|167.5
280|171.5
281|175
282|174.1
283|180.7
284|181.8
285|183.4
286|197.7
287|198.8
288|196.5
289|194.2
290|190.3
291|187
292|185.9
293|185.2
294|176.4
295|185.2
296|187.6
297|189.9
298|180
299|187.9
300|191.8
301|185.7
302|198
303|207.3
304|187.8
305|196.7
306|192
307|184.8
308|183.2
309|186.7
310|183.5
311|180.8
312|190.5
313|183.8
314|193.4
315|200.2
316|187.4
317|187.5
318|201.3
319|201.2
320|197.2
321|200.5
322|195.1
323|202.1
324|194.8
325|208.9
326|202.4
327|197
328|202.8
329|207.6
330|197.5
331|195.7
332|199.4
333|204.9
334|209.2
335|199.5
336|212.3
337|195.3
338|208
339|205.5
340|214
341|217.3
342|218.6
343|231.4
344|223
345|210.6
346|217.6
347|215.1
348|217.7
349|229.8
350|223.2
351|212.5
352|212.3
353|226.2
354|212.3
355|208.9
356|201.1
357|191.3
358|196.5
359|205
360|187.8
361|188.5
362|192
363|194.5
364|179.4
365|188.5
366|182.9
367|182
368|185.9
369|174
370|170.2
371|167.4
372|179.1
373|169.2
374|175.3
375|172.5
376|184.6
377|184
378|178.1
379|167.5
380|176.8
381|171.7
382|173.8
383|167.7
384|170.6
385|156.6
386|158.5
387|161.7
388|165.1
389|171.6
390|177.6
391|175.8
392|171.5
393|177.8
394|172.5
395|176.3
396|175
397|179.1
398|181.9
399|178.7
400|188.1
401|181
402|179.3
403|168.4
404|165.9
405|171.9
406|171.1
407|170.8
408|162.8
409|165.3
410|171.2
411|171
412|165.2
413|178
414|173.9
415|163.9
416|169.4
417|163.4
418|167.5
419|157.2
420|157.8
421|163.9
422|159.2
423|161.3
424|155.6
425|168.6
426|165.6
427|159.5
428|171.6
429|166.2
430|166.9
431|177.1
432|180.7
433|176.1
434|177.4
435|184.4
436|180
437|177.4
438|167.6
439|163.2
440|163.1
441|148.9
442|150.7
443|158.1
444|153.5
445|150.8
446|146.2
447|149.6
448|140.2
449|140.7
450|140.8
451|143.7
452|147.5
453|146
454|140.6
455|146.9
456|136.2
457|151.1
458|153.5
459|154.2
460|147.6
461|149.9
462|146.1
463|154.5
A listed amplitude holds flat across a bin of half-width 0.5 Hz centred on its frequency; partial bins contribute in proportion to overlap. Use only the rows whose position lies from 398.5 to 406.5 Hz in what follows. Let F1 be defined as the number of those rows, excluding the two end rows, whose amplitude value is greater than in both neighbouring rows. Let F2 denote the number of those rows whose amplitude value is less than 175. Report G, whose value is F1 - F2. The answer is -2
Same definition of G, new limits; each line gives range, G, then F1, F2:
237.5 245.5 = 3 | 3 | 0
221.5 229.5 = 2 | 2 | 0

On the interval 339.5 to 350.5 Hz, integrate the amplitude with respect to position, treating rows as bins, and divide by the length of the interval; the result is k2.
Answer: 220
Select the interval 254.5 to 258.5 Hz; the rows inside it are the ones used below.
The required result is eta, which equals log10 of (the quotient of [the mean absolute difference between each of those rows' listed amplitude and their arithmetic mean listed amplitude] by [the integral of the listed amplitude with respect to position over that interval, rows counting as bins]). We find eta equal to -2.23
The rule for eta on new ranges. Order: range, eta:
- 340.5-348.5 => -2.63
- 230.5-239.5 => -2.66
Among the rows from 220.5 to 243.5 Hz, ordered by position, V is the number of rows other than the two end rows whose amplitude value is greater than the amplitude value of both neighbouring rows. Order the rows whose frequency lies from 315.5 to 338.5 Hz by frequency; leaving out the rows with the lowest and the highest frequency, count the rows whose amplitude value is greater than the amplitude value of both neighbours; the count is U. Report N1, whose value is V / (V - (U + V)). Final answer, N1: -1.00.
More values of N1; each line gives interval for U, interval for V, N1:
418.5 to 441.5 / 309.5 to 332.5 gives -1.17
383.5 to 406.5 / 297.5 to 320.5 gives -1.17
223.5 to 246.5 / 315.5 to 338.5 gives -1.00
